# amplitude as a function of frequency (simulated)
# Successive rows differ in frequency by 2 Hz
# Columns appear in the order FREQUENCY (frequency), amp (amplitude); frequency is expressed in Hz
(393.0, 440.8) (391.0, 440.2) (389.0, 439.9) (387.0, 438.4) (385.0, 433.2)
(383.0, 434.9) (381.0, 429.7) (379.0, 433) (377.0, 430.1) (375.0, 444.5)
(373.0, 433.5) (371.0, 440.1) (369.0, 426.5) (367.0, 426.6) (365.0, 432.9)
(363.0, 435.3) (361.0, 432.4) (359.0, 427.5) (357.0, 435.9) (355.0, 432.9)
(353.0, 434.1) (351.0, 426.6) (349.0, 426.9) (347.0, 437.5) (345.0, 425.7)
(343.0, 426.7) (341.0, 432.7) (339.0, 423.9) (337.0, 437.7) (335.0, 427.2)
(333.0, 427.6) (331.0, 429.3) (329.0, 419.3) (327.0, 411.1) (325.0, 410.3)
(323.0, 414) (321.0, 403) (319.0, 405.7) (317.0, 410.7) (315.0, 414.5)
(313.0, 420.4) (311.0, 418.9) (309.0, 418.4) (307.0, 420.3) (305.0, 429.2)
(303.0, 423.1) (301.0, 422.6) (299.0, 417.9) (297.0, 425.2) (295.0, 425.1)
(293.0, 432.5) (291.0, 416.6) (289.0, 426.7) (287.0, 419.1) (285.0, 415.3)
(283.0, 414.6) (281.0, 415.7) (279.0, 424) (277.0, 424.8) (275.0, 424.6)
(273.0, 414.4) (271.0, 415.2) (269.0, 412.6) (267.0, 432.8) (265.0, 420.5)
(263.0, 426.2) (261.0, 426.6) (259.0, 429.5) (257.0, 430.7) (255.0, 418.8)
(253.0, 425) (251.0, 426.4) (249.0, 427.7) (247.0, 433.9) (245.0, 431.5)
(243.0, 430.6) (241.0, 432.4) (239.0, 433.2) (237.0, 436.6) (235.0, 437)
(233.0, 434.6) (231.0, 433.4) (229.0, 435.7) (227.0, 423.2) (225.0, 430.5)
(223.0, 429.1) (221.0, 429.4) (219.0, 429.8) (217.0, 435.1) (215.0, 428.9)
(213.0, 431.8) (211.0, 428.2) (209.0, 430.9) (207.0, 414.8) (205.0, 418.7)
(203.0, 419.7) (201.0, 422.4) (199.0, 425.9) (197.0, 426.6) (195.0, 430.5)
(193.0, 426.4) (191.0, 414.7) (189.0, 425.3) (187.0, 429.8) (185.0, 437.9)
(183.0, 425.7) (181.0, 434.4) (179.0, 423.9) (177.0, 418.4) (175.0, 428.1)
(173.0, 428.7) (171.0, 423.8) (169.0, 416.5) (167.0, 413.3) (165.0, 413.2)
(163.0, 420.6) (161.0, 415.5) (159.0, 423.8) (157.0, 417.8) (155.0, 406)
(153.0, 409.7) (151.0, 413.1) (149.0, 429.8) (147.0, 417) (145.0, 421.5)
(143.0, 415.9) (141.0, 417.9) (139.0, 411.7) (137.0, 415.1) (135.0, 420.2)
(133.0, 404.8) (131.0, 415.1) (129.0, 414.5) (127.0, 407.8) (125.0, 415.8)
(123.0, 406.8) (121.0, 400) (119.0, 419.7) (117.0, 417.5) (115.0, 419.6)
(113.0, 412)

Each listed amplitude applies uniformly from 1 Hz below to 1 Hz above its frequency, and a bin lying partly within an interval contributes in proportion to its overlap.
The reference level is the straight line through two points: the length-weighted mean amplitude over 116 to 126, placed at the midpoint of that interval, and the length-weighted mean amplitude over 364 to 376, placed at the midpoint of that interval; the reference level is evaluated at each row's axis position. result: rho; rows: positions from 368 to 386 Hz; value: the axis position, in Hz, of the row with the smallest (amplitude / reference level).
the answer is 369.0 Hz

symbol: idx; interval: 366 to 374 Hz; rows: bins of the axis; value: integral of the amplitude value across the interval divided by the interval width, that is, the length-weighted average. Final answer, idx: 432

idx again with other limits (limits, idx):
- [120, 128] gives 408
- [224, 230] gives 430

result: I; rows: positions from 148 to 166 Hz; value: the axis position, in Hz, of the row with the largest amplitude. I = 149.0 Hz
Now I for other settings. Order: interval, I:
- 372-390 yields 375.0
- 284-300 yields 293.0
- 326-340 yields 337.0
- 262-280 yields 267.0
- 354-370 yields 357.0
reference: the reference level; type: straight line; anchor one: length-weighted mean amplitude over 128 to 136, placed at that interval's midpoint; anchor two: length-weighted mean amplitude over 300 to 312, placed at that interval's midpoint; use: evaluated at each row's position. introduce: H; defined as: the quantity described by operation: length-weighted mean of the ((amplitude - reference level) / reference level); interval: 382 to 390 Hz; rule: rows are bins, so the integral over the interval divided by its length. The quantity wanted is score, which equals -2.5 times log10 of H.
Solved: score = 4.01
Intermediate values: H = 0.025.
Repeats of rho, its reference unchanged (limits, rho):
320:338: 321.0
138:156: 155.0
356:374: 369.0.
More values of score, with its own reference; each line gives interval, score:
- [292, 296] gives 4.40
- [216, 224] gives 3.77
